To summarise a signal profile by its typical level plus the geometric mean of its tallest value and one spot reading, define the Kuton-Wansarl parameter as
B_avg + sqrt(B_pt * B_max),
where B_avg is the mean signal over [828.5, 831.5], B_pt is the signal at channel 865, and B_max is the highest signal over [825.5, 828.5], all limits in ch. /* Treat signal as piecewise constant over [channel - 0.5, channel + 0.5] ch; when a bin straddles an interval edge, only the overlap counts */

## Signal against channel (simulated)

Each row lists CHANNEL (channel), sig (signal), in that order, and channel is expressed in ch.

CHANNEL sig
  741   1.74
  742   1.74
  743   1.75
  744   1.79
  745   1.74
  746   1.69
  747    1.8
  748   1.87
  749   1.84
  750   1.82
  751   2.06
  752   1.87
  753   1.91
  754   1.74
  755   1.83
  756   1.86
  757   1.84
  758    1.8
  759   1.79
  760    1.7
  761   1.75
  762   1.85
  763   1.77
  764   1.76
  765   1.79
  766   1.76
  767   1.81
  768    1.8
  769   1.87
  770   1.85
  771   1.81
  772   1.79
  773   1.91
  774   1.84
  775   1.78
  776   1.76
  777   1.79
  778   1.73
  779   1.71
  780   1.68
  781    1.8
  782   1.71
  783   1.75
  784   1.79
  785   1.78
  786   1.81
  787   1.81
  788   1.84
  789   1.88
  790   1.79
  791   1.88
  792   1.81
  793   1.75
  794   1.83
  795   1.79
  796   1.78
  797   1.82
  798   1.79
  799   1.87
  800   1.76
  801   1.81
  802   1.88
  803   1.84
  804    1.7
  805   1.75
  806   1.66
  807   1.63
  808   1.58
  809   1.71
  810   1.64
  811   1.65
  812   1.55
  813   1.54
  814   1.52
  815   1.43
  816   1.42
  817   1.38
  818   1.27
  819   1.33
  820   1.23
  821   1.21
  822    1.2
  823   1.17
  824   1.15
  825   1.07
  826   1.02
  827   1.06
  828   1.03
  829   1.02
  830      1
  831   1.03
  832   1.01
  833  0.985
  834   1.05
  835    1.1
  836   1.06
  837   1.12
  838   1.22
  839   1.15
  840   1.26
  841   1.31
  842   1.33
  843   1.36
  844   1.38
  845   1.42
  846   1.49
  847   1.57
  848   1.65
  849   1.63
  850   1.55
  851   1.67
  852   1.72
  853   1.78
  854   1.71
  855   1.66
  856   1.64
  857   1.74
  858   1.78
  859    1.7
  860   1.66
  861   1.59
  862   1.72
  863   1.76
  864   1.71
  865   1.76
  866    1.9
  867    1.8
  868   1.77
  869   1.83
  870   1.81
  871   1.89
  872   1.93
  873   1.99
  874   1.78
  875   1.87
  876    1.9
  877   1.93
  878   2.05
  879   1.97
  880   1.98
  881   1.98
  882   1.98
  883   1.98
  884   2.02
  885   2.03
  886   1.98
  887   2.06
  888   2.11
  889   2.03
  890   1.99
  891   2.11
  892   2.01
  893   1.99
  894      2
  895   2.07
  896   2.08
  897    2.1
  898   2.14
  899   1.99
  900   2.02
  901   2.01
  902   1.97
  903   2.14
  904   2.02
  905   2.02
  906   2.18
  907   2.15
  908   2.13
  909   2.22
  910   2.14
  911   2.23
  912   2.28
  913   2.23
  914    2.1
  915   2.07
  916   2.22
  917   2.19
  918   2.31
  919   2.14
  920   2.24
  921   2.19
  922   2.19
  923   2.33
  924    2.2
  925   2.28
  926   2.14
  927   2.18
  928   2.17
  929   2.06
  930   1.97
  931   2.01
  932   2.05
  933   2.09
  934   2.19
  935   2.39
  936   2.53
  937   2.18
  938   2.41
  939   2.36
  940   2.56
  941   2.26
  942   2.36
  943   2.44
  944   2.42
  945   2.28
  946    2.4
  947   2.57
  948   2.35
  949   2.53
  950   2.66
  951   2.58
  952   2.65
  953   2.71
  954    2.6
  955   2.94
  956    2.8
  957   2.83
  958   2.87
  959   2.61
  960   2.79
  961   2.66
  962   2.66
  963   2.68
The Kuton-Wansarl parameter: 2.4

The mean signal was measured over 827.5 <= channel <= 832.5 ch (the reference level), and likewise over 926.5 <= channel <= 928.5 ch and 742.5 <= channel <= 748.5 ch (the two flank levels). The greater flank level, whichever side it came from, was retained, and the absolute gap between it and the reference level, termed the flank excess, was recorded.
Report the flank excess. 1.2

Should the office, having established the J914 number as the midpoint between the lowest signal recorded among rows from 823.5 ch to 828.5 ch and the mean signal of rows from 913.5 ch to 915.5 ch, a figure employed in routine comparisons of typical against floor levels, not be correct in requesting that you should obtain 1.6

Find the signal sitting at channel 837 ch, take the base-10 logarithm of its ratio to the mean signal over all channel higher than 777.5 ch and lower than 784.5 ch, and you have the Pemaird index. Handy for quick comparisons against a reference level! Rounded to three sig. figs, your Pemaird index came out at -0.191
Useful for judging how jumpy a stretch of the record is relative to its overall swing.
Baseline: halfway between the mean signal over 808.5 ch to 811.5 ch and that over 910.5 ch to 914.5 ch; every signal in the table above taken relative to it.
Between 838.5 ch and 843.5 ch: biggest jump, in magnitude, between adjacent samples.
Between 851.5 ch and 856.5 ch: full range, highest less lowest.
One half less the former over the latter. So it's -0.29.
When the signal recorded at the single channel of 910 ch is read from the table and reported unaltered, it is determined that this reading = 2.14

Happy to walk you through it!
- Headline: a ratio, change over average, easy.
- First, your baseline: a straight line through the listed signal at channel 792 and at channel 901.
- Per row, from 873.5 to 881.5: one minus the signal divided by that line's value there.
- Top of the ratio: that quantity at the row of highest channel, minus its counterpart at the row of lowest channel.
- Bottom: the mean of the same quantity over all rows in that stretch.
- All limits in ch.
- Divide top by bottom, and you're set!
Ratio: -5.4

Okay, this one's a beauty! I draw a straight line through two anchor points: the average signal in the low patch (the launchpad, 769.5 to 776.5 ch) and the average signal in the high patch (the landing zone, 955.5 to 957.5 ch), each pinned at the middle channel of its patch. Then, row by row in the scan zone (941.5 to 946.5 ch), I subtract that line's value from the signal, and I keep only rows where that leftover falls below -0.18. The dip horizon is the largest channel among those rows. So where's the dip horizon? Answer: 946 ch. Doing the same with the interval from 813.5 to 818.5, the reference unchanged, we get 818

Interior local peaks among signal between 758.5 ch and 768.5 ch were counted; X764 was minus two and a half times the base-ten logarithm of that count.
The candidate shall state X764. -1.2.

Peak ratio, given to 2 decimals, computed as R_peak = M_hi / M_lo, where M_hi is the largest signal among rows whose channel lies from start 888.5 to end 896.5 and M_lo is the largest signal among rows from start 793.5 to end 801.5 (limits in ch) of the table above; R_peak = 1.13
